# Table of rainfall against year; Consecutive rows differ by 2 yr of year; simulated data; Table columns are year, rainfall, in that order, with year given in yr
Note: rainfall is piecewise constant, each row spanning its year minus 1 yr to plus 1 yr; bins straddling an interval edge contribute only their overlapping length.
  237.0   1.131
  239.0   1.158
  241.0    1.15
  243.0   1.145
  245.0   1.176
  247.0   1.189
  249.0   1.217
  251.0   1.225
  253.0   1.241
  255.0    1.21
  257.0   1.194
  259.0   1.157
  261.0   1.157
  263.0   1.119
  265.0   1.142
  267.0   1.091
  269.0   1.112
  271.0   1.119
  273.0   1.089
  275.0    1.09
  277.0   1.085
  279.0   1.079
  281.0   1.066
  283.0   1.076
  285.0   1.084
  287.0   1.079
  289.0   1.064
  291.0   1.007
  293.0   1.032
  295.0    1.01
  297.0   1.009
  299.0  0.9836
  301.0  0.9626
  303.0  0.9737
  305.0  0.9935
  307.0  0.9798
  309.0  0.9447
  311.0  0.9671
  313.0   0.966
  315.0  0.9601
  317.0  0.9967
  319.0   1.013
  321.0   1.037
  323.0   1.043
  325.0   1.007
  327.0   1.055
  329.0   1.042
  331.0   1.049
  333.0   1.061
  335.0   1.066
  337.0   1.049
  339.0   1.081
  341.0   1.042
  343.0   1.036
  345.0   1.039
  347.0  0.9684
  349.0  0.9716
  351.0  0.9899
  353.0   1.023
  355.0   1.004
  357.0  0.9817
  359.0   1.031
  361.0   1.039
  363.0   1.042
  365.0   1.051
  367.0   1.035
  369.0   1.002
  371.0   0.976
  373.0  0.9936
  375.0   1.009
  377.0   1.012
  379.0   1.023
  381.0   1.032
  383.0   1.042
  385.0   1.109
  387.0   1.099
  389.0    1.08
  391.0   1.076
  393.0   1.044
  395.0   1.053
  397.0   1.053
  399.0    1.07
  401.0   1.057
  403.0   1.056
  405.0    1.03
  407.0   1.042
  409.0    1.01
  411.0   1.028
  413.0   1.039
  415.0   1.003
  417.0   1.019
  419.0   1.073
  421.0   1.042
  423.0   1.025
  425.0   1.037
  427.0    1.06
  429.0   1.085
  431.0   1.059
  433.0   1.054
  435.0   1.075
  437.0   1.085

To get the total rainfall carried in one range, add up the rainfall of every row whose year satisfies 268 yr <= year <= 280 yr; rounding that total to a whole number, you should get 7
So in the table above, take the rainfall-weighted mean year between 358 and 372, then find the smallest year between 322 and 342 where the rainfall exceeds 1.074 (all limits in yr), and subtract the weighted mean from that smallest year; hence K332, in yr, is -25.9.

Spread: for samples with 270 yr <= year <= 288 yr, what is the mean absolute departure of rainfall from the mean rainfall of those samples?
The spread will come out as 0.009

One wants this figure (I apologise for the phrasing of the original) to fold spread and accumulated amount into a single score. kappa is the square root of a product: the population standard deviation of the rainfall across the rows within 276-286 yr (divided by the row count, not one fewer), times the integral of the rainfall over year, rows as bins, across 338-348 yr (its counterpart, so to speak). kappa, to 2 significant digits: 0.27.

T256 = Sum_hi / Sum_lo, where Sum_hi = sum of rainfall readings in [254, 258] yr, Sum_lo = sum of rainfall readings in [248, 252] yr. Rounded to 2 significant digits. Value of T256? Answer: 0.98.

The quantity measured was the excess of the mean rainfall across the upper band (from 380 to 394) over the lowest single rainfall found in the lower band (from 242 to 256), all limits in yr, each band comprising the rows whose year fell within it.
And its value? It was -0.076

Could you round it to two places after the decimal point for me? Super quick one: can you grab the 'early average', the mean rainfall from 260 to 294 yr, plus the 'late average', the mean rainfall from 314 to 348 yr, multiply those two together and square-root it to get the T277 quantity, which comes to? 1.06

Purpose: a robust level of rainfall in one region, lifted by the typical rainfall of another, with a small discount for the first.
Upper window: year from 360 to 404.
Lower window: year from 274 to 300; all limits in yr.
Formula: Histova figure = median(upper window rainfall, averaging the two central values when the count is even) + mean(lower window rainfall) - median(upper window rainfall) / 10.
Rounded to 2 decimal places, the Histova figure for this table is 1.99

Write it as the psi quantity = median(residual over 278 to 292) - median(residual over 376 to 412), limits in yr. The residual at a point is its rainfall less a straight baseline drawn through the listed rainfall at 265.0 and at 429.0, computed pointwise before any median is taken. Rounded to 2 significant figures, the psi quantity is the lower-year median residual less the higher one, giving -0.013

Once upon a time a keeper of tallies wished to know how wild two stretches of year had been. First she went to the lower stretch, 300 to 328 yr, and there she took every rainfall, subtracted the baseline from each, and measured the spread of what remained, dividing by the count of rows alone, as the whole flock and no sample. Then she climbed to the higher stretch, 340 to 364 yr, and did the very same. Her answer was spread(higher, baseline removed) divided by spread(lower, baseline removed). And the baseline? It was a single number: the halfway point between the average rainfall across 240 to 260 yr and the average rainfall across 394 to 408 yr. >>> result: 0.84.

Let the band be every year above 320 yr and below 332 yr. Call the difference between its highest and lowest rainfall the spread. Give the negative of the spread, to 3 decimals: -0.048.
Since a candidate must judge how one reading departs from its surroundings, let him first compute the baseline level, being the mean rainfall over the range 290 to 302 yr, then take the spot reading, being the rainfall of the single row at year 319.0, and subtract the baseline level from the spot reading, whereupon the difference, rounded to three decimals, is 0.012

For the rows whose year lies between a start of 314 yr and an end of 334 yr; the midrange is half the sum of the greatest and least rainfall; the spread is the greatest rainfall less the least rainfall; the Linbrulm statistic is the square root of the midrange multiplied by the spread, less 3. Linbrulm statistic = -2.68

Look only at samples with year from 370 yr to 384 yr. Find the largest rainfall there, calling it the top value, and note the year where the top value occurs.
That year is 383.0 yr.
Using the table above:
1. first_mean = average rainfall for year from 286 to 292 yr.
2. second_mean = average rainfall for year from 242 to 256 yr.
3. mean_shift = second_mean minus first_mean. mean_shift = 0.15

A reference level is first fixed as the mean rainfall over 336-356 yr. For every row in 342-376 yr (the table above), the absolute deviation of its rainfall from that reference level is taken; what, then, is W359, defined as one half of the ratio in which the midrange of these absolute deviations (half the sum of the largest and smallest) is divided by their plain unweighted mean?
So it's 0.552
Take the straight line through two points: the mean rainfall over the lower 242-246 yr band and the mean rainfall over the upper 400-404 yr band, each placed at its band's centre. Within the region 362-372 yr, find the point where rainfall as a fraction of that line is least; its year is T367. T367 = 371.0 yr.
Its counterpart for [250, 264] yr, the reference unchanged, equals 263.0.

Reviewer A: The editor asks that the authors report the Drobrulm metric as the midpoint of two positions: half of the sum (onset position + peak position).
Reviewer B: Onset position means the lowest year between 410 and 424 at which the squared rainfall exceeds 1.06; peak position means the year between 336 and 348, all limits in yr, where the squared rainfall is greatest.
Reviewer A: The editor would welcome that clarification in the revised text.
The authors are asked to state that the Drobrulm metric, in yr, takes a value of 376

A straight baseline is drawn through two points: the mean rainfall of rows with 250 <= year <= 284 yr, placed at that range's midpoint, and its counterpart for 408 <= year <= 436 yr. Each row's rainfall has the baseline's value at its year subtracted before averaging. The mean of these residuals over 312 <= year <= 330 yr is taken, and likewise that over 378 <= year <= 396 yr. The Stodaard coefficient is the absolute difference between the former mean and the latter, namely 0.087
